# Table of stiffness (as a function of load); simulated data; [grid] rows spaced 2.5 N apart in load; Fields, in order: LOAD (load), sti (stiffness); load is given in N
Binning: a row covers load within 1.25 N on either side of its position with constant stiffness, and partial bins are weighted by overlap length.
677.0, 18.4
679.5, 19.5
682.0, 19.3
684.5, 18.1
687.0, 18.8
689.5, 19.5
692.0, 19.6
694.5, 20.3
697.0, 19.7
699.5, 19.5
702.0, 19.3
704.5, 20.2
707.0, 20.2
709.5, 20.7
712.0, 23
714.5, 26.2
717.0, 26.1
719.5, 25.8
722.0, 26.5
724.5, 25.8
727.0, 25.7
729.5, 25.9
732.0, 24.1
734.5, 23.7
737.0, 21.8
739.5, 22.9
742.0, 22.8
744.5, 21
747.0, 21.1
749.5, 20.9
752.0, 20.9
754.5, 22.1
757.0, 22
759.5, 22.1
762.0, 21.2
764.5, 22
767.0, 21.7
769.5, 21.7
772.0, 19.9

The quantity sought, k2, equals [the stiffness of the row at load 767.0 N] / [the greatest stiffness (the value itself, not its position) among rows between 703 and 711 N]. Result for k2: 1.05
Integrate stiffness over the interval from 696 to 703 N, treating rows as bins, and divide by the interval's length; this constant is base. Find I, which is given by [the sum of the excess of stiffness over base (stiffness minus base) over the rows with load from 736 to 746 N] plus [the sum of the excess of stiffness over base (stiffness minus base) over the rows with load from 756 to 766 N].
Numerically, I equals 20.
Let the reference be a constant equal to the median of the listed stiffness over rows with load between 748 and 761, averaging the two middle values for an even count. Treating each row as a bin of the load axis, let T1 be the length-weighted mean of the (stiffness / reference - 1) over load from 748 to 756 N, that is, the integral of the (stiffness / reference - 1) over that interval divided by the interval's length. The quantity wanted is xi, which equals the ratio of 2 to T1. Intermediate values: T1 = -0.03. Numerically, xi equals -64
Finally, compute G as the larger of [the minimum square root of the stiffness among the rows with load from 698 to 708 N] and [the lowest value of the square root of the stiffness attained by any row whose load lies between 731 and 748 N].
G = 4.58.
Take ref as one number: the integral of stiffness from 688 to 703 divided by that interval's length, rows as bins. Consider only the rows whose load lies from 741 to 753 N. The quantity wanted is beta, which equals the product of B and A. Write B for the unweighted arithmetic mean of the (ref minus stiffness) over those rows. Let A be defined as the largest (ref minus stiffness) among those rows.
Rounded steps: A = -1.3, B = -1.7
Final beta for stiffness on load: 2.1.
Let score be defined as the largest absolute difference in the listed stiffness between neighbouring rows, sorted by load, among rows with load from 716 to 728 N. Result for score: 0.7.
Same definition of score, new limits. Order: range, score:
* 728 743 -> 1.9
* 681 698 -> 1.2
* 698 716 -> 3.2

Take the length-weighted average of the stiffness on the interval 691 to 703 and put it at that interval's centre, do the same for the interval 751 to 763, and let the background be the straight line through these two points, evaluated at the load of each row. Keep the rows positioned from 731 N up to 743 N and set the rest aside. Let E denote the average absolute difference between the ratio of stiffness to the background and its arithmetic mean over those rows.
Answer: 0.037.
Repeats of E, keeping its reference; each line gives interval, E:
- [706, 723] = 0.109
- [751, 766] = 0.019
